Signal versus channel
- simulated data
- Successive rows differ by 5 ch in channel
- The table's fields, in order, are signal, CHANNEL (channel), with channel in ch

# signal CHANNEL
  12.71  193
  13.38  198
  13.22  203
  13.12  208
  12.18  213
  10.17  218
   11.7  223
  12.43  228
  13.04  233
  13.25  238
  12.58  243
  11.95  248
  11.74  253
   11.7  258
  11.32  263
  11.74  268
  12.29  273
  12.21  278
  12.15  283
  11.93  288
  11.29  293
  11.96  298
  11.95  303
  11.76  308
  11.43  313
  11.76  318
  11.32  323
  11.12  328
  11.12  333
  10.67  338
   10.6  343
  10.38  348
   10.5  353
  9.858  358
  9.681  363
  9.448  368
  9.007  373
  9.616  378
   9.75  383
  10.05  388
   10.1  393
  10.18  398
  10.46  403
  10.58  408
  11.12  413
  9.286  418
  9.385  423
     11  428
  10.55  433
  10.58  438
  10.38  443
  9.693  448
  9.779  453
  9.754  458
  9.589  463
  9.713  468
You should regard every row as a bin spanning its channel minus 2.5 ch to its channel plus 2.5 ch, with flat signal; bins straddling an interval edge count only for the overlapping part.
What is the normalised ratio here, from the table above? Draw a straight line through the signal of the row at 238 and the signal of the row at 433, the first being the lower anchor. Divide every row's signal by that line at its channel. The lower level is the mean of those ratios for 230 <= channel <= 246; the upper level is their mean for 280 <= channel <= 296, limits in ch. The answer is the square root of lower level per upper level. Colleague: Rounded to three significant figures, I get 1.02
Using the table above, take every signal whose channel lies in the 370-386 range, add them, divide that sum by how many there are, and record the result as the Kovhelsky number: 9.5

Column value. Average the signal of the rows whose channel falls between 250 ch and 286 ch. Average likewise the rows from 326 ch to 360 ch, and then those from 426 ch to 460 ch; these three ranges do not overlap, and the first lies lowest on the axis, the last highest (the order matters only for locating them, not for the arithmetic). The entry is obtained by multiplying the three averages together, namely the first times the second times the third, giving 1291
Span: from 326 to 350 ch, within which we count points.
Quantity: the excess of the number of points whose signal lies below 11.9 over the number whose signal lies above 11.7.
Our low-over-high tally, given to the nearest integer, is 5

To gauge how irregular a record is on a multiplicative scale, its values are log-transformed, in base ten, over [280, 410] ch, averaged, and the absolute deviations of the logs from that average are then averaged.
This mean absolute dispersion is 0.0307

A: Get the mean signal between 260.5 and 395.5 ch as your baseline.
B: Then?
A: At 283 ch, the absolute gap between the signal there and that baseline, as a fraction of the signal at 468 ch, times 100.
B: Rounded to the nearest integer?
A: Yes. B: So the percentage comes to 13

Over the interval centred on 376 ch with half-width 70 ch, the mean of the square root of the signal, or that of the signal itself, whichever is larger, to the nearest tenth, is 10.4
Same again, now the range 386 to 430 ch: 10.2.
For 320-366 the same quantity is 10.6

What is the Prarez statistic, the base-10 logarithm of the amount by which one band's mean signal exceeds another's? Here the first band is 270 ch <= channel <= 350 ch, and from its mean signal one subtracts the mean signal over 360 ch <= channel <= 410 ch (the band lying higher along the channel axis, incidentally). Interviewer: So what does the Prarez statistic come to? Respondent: 0.21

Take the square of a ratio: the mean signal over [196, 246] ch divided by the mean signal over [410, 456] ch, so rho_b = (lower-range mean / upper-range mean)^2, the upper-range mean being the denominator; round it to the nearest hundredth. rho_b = 1.50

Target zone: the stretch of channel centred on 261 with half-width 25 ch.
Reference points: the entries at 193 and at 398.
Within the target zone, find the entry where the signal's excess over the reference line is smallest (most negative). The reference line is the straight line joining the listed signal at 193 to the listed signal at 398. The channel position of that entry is 263 ch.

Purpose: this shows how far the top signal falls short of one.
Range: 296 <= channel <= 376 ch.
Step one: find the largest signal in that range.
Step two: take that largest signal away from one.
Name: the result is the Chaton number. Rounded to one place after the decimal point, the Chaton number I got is -11.0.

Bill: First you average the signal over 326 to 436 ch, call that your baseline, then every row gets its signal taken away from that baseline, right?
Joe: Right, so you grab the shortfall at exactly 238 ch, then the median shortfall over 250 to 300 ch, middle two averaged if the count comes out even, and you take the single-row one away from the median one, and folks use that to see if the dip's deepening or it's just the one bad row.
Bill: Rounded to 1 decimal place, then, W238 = 1.4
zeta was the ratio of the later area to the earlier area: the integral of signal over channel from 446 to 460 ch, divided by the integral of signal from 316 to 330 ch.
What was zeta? 0.85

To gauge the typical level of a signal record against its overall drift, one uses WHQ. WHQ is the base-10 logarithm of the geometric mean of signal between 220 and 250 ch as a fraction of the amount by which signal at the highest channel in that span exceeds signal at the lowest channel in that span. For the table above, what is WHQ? 1.70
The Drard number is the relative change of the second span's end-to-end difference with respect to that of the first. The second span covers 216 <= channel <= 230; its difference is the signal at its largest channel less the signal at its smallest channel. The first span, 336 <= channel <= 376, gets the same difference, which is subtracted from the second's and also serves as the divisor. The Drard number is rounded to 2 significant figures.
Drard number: -2.4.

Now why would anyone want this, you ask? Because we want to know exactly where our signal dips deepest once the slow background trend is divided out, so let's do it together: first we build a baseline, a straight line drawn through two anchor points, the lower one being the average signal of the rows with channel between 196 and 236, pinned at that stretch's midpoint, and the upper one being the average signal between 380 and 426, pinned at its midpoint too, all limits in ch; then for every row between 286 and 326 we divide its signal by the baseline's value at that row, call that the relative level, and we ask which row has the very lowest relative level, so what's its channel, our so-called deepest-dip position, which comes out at 293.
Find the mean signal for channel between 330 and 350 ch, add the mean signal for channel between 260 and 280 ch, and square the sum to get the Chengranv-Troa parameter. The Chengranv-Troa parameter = 510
